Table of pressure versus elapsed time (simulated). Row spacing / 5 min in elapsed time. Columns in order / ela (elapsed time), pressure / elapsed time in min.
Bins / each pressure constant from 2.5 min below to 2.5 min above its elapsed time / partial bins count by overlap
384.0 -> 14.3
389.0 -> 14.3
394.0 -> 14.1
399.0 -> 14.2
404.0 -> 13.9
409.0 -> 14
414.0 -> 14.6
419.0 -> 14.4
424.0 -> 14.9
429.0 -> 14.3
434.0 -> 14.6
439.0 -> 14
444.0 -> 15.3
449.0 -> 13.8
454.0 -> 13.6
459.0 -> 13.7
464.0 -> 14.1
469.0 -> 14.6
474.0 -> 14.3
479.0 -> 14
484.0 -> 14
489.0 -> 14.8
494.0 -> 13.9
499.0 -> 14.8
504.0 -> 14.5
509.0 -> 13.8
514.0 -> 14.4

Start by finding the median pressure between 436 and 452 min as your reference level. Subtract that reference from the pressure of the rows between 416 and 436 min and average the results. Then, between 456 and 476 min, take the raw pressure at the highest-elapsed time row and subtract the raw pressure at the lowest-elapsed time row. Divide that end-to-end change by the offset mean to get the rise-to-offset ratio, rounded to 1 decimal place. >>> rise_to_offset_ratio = 1.1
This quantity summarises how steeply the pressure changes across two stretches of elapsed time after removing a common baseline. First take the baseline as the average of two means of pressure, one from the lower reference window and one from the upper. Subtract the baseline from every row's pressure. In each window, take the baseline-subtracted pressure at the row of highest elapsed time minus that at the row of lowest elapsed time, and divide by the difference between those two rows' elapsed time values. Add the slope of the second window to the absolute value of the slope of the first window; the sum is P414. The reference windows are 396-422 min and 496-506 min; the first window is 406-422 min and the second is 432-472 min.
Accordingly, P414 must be 0.040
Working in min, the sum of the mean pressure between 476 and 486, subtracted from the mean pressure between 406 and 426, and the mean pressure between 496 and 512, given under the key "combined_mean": 14.8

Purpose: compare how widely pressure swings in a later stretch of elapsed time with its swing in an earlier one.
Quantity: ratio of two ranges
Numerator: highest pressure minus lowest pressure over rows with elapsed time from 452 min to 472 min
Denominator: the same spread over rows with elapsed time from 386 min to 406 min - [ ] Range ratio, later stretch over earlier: 2.5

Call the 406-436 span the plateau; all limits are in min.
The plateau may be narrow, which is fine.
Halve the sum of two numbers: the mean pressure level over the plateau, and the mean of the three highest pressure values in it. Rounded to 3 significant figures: 14.6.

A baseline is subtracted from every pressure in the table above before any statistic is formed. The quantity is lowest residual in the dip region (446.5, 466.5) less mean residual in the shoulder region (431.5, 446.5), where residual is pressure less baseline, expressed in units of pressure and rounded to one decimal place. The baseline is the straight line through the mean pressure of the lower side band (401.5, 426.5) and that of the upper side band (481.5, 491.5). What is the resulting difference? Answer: -1.0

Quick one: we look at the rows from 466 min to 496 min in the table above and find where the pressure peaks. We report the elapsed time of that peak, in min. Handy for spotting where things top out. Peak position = 489.0 min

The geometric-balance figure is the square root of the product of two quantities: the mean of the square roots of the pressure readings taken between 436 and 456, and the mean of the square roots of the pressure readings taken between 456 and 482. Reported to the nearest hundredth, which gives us 3.76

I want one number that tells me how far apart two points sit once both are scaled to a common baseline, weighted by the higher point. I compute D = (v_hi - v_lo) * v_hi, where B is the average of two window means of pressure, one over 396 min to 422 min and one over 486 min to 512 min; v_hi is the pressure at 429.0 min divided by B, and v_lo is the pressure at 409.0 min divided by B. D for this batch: 0.021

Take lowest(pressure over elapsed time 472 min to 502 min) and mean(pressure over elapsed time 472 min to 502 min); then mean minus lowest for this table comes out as 0.40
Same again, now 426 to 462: 0.59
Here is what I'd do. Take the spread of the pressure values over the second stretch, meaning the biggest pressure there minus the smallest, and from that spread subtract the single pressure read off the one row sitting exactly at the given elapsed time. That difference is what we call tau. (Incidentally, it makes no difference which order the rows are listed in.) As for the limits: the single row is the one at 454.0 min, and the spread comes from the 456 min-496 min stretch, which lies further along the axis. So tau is -12.5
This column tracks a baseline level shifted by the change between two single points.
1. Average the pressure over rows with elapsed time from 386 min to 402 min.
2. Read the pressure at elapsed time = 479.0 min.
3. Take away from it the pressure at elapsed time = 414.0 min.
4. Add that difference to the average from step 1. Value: 13.6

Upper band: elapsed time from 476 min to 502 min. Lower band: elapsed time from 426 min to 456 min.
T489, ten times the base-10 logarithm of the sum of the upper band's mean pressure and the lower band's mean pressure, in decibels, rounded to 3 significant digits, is 14.6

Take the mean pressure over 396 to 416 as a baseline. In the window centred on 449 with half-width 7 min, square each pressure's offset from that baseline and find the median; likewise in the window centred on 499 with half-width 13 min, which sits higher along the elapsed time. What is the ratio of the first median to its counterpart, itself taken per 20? 0.12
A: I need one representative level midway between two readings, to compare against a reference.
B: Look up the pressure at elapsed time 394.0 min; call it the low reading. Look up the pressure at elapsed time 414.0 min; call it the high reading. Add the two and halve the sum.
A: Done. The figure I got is 14.35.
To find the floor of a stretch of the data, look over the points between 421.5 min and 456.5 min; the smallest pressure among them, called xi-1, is 13.6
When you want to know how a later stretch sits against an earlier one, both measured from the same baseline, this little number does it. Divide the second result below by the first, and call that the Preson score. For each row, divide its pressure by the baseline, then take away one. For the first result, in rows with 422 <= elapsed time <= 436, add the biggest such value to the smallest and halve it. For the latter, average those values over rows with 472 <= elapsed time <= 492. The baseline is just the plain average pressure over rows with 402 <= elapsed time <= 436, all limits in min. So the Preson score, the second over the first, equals -1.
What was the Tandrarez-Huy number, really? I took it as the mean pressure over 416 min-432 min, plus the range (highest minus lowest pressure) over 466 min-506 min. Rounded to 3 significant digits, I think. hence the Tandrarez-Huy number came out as 15.4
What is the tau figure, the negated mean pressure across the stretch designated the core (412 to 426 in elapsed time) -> -14.6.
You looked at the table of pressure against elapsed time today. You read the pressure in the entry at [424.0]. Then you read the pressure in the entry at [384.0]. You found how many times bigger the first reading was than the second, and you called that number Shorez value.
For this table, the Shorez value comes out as 1.04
